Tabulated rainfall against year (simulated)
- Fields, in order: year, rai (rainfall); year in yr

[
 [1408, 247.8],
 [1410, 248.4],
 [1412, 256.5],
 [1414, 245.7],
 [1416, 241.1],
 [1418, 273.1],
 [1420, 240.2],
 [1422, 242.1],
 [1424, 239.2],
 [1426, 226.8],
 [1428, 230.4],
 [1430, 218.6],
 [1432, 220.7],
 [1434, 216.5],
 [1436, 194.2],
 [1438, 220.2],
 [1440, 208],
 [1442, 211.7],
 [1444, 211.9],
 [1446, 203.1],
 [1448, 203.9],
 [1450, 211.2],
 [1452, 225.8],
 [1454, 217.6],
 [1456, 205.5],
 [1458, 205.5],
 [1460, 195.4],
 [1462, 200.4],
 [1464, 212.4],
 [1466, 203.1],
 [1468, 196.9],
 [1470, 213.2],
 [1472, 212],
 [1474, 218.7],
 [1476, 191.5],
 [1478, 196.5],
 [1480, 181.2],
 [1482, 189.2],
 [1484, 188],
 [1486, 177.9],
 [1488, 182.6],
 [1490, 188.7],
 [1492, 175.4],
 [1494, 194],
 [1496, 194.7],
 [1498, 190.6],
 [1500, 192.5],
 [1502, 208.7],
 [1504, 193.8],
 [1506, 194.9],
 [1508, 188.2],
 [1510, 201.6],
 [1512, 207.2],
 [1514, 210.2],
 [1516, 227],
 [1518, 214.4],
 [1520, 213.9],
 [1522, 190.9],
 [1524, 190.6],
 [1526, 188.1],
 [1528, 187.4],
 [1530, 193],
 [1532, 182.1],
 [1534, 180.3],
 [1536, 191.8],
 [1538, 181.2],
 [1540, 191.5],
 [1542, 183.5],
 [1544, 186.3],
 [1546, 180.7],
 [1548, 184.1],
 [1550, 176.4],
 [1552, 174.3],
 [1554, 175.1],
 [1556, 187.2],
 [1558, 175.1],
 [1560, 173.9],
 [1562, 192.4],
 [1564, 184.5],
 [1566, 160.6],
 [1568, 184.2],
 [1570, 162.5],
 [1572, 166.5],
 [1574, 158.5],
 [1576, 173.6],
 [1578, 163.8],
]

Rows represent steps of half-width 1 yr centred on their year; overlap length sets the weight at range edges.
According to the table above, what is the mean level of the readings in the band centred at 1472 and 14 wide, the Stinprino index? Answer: 205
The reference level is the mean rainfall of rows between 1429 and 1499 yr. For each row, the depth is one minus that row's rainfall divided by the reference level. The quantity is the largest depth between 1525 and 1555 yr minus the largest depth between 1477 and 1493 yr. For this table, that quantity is 0.01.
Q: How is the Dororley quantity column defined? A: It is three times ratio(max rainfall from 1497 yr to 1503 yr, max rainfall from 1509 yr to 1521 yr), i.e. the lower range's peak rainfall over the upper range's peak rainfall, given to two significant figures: 2.8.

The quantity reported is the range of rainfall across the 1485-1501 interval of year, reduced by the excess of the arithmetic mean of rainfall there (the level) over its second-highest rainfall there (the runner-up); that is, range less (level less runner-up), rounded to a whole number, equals 26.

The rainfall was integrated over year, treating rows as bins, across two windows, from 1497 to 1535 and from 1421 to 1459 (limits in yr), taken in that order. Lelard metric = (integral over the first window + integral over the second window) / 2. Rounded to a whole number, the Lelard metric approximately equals 7868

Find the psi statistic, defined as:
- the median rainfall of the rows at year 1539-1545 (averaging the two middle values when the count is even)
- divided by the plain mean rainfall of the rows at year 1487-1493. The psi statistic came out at 1.02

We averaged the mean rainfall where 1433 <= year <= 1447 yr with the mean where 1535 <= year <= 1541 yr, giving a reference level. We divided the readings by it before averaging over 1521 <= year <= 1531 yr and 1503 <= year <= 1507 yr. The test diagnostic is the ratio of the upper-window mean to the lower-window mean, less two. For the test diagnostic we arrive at -1.02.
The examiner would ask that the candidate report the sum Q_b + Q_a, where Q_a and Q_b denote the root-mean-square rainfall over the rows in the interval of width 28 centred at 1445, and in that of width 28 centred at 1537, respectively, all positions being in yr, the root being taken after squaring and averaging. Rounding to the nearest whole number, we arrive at 397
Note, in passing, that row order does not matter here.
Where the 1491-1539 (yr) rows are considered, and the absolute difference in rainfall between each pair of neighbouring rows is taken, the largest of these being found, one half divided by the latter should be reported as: 0.022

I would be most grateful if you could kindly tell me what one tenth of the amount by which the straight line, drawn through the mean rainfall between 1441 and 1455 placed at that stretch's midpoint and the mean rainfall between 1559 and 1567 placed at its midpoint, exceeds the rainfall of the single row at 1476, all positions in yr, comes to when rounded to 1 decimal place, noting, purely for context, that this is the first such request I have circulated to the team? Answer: 1.2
